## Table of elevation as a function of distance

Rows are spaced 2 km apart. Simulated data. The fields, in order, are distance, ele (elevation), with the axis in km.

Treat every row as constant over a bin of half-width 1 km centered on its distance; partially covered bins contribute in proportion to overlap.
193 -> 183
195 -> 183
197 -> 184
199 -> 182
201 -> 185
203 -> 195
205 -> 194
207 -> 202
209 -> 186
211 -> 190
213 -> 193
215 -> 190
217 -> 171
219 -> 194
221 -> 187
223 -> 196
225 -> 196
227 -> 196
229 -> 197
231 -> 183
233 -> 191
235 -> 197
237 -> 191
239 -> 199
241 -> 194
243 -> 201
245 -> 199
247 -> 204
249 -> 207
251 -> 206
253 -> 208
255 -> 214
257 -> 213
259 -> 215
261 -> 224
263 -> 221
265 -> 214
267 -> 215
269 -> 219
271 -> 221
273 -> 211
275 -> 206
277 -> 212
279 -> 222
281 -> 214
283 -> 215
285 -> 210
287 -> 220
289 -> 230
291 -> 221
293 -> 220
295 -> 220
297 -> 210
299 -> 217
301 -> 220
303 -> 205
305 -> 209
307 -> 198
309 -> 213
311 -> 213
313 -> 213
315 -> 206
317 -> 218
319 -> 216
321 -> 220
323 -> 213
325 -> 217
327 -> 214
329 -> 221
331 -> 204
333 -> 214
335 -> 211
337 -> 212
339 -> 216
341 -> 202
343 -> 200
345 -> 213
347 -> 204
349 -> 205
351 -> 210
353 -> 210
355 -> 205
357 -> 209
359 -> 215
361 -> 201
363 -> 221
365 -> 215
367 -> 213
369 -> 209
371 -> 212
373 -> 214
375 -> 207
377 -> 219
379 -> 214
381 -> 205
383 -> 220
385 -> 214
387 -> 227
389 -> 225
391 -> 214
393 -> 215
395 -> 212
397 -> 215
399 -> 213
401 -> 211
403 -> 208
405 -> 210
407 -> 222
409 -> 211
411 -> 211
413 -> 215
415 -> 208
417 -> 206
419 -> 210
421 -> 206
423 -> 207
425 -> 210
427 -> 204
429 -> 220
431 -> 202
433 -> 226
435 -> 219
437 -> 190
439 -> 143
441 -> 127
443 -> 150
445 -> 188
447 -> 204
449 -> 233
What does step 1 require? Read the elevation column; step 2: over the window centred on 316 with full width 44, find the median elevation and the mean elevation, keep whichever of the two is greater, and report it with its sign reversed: -213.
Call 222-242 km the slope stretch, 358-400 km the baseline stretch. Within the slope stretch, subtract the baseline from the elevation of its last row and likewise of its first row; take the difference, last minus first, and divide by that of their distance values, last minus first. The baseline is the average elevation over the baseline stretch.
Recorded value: -0.11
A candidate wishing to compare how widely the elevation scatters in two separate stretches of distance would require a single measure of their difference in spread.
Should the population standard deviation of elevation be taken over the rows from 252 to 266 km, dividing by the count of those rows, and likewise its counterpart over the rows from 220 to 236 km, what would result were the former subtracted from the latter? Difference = 0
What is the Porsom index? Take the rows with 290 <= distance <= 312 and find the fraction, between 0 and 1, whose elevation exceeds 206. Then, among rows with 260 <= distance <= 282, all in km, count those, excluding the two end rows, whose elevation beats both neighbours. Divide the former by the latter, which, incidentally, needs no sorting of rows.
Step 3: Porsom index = 0.409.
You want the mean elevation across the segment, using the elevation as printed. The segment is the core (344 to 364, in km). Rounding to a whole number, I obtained 209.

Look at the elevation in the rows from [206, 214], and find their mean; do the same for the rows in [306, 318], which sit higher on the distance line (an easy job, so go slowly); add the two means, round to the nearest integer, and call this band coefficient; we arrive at 403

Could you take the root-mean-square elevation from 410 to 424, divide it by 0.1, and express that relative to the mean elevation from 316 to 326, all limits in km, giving 9.6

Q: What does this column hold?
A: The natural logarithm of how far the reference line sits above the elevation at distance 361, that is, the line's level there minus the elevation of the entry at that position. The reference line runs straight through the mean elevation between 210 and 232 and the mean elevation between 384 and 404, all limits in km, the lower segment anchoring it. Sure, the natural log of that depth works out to 2.3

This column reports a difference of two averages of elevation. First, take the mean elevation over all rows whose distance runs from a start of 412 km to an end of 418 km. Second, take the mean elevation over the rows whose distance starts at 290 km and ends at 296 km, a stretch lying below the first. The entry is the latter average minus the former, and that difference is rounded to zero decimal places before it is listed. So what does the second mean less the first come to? 11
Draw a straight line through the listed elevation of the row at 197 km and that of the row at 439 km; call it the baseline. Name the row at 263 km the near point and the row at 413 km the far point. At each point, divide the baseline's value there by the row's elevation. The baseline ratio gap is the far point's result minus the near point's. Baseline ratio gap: -0.10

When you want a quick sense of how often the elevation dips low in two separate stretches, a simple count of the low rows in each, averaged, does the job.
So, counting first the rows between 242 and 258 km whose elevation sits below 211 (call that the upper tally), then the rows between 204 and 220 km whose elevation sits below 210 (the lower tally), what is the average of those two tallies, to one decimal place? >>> 7.0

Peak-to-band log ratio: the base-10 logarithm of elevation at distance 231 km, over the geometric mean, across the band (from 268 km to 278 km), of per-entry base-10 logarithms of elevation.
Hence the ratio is 0.971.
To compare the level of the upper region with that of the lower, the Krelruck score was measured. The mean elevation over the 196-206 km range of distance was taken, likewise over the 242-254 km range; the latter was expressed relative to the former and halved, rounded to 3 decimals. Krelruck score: 0.543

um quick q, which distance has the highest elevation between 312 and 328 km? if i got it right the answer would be 321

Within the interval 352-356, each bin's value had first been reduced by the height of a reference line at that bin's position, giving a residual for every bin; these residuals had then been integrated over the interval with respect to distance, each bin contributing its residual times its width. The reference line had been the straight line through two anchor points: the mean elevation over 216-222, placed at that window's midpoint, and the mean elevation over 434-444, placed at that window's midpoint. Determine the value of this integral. 139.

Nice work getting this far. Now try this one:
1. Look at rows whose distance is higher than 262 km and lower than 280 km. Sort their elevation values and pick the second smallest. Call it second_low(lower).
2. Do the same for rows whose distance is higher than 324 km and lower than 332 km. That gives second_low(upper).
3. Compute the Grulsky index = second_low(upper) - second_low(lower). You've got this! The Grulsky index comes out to 3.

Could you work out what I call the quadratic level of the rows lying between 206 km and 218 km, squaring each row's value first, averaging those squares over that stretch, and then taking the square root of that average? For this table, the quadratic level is 189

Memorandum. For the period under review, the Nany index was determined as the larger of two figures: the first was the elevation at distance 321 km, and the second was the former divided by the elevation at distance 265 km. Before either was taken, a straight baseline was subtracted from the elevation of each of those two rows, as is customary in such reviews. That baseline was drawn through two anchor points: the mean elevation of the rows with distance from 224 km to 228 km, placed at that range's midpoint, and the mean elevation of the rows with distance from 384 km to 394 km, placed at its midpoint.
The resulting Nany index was 11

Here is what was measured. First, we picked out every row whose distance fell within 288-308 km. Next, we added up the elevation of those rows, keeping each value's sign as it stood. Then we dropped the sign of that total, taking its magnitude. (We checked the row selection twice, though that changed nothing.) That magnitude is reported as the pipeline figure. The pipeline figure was 2150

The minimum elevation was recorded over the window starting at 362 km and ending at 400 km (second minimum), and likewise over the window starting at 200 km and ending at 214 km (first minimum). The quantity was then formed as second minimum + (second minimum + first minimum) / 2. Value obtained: 400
